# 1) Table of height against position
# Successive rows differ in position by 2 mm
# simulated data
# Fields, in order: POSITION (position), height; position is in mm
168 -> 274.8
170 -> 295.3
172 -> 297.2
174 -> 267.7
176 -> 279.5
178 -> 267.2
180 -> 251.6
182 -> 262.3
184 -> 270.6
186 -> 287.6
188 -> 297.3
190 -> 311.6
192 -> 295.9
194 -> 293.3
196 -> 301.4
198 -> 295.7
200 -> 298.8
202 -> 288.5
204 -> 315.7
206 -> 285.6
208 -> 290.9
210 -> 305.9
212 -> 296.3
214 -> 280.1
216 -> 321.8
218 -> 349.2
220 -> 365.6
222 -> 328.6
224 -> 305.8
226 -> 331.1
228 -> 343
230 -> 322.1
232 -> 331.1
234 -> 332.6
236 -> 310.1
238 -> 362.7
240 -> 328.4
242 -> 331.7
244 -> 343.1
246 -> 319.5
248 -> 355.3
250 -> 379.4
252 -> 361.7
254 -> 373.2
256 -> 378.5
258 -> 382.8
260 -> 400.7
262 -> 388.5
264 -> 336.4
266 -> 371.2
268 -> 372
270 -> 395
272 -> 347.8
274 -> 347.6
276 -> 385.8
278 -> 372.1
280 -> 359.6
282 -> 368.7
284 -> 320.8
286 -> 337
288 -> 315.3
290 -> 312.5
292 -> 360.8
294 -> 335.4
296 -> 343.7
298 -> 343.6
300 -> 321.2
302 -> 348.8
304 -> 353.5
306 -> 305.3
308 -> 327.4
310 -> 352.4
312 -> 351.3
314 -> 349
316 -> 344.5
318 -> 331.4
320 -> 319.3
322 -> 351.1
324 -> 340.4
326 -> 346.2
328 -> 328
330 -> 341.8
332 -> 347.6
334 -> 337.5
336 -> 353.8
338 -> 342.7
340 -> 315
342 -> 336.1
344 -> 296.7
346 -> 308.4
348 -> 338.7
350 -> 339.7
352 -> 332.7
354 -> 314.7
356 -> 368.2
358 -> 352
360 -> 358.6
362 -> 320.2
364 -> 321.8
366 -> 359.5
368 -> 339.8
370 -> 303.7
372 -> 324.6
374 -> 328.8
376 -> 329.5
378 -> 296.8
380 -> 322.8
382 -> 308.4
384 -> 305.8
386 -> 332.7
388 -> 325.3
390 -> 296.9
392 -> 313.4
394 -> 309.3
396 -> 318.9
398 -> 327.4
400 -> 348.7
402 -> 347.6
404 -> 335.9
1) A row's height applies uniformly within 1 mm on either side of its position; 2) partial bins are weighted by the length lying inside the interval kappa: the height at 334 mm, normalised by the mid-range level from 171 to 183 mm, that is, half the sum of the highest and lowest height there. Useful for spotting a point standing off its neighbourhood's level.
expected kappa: 1.23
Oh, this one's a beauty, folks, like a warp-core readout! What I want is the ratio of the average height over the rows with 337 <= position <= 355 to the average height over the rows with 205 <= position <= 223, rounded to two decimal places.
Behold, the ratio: 1.04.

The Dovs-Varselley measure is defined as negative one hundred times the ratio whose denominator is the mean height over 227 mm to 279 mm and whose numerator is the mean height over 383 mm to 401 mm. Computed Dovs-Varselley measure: -90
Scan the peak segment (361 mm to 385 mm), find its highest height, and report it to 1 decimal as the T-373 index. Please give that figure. 359.5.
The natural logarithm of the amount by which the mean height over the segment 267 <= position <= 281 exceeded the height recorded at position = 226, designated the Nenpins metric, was 3.62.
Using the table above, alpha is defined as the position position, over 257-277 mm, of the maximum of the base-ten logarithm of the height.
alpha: 260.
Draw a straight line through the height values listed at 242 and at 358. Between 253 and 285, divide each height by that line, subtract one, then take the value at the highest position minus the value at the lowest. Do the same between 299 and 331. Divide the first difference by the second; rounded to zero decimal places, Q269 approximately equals -4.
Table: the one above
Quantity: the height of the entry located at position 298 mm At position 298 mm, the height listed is 343.6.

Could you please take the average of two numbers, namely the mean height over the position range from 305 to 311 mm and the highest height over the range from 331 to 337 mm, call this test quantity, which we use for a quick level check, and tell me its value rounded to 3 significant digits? 341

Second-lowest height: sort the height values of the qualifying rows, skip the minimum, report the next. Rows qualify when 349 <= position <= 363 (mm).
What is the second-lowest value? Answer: 320.2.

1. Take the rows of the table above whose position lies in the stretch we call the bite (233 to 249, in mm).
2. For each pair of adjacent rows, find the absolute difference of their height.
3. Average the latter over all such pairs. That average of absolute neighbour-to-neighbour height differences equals 26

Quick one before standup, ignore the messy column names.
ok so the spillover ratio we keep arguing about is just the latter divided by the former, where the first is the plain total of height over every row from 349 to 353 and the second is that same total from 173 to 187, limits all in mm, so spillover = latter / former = 2.8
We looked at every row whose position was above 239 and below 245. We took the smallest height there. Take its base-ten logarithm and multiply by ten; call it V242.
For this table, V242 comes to 25.2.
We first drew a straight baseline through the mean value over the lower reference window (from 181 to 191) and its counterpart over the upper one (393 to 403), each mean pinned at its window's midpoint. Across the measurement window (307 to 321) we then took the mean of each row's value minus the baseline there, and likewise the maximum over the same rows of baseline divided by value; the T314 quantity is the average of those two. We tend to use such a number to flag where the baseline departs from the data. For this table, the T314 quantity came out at 14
